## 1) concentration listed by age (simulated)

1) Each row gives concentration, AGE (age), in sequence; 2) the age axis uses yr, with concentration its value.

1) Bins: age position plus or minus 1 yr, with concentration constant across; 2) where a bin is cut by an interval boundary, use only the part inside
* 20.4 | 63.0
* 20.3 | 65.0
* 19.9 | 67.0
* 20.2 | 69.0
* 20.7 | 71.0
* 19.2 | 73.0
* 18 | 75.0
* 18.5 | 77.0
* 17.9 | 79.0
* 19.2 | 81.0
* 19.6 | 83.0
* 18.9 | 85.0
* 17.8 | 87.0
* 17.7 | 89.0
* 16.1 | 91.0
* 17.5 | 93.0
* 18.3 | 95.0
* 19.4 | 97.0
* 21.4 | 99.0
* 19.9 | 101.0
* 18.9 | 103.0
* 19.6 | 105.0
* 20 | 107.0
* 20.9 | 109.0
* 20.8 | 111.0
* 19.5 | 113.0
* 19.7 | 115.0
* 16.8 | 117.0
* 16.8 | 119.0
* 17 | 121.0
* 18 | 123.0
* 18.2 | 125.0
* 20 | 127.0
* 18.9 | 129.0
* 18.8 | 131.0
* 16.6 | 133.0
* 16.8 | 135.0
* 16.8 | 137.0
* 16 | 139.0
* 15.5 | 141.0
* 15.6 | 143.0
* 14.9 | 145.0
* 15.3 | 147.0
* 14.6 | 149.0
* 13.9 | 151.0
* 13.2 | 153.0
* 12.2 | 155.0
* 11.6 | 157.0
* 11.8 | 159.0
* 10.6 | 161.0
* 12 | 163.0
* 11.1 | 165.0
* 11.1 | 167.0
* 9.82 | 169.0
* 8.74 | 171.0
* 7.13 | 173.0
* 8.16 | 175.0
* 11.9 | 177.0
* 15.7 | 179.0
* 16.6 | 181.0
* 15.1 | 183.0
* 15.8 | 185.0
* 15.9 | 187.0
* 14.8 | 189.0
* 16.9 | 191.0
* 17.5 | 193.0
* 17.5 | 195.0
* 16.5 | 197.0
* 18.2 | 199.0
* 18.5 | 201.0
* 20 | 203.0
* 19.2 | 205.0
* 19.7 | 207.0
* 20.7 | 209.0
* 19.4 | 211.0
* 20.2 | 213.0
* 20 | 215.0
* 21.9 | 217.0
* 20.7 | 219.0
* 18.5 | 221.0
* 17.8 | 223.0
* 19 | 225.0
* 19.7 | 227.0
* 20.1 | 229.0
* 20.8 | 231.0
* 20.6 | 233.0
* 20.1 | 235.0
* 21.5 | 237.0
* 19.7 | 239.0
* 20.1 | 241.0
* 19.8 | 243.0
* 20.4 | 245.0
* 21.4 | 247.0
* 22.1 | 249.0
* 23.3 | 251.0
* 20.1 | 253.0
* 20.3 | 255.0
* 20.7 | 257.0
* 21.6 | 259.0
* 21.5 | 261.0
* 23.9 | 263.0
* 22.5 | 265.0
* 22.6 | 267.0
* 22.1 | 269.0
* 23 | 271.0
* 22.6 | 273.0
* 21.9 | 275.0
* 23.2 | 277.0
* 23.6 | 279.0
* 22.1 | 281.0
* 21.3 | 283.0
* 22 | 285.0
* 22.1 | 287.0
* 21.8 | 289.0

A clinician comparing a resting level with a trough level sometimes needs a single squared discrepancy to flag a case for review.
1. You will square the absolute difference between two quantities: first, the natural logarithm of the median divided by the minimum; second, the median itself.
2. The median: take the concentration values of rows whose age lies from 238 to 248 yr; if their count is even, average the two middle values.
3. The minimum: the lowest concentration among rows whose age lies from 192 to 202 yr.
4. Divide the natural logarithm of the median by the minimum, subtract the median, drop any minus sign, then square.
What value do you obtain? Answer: 397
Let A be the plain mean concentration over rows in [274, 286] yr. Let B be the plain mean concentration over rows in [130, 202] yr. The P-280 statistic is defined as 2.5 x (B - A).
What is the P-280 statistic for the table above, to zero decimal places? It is -20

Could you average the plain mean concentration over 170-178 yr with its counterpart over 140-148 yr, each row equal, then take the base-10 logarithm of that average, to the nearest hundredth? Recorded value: 1.08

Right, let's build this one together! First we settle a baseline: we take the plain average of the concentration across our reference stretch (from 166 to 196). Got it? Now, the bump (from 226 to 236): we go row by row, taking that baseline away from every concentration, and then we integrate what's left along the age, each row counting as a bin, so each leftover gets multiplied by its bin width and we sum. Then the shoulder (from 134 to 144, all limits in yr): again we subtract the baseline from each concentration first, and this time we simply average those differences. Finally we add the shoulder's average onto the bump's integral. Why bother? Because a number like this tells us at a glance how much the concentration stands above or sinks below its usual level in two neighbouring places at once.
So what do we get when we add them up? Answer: 70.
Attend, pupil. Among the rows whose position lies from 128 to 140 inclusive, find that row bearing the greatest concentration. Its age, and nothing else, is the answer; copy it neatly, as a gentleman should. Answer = 129.0 yr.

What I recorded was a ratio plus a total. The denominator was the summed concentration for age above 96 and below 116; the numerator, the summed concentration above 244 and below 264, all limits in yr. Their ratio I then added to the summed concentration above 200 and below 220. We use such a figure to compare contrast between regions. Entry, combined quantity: 201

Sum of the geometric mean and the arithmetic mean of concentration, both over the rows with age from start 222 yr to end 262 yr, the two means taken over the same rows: 41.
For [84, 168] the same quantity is 33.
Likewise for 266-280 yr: 45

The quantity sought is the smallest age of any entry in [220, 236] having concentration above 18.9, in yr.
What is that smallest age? 225.0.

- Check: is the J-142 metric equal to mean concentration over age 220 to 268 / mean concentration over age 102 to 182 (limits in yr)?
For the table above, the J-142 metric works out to 1.4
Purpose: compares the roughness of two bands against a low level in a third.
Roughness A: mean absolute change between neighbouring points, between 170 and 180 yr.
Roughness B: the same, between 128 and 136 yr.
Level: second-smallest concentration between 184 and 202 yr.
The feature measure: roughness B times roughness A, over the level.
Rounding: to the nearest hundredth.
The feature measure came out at 0.13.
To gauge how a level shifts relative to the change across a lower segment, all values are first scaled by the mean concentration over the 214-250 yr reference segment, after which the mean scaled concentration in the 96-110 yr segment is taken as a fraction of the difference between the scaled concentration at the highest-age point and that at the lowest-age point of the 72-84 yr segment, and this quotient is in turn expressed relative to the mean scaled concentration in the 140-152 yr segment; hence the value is 68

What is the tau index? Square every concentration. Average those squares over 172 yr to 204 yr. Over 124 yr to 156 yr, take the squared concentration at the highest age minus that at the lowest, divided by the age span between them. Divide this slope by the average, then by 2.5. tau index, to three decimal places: -0.010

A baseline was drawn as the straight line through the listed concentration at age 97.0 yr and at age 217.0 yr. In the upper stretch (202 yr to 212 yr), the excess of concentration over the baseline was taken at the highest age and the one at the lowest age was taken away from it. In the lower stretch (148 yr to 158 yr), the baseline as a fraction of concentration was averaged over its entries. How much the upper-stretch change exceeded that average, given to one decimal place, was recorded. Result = -2.3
